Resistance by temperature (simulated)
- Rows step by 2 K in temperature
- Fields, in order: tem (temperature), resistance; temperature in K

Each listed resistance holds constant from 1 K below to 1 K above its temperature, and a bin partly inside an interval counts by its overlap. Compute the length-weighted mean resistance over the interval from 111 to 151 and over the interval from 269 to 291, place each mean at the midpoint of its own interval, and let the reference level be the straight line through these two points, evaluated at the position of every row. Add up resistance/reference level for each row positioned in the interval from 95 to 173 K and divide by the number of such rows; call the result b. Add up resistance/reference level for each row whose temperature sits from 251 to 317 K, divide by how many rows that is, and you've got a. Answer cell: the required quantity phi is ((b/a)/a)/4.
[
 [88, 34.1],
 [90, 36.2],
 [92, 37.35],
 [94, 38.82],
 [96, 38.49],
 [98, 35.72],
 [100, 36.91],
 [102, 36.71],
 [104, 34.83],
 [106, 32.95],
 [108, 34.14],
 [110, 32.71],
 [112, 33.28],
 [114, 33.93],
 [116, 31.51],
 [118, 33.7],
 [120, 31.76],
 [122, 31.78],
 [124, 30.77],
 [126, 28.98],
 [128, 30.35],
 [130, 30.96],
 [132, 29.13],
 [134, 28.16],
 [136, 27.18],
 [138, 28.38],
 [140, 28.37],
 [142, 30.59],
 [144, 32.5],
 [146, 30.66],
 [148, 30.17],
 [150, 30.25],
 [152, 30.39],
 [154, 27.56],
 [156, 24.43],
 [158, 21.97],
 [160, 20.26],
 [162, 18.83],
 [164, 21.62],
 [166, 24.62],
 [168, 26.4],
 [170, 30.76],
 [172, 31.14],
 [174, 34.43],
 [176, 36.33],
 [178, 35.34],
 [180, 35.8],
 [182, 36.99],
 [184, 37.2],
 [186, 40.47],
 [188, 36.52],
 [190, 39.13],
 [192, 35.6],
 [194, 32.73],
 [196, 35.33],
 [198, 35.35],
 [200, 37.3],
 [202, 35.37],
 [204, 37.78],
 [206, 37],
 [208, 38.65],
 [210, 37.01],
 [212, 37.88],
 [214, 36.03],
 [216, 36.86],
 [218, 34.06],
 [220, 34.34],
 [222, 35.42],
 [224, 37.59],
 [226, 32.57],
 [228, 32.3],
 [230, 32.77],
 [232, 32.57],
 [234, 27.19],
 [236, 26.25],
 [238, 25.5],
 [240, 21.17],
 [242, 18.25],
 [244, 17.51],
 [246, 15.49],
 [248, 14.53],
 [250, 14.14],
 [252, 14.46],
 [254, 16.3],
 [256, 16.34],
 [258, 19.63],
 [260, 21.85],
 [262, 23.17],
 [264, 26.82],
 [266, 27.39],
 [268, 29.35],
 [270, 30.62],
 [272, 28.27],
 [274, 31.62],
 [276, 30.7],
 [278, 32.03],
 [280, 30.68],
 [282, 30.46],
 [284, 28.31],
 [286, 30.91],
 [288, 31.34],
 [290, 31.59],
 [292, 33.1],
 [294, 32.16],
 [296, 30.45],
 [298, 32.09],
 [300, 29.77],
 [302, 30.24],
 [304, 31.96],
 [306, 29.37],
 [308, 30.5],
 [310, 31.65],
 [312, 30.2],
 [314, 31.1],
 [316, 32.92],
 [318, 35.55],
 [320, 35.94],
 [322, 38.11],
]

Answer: 0.28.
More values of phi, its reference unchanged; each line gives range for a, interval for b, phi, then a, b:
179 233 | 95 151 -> 0.19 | 1.17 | 1.04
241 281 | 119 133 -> 0.44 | 0.75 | 1.00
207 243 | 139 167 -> 0.20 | 1.05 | 0.87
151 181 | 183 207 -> 0.36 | 0.91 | 1.20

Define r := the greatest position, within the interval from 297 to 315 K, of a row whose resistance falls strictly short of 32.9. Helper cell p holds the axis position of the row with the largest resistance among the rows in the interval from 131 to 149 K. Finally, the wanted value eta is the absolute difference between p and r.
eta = 170 K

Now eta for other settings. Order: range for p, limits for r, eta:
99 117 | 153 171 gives 70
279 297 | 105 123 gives 170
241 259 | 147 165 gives 94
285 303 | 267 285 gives 8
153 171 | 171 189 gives 2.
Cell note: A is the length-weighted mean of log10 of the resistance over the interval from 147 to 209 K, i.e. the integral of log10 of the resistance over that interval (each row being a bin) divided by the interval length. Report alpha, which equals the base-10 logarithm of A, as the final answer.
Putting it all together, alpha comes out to 0.176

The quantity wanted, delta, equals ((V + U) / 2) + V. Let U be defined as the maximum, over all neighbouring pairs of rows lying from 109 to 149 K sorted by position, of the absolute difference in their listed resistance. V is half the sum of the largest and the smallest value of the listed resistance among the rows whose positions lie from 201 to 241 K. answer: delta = 46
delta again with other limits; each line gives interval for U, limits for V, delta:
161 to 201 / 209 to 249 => 41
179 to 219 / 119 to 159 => 43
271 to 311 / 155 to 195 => 46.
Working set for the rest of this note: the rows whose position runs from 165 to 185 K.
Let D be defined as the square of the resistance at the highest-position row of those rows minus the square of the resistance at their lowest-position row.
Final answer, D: 778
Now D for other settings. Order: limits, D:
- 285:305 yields 66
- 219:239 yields -529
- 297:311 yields -28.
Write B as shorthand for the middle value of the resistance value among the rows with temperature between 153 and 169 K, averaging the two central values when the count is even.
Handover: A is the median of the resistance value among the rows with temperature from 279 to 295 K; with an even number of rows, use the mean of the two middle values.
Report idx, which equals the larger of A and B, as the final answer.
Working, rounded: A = 31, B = 23.2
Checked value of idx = 31.1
